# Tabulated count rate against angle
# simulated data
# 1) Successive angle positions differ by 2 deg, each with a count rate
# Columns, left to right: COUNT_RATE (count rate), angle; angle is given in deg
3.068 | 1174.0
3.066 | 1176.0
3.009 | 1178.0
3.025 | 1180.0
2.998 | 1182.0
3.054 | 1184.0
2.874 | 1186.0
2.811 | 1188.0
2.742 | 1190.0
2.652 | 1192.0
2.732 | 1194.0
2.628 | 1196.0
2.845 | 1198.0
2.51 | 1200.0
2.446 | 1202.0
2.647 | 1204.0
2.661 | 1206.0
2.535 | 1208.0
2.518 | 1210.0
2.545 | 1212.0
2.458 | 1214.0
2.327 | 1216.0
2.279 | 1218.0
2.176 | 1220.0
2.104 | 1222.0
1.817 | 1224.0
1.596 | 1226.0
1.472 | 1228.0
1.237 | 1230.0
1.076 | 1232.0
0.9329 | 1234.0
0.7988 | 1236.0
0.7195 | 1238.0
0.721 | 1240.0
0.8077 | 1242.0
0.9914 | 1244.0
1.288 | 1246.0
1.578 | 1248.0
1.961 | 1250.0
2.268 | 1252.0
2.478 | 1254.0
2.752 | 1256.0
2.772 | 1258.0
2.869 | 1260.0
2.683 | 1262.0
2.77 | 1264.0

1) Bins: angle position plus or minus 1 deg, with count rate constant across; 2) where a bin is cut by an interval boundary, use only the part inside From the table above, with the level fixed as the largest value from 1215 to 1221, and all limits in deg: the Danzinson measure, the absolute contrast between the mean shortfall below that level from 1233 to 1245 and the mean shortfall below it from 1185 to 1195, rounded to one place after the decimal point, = 1.9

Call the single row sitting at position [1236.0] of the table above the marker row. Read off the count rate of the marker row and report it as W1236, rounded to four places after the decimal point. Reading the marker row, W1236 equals 0.7988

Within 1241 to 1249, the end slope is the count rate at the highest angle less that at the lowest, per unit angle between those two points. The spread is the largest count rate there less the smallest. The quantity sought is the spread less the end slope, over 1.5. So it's 0.43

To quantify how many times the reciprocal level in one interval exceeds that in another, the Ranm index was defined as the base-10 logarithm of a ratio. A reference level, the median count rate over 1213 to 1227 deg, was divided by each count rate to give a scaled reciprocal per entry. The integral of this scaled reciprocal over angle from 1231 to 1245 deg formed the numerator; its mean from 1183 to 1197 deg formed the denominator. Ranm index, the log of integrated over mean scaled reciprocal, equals 1.66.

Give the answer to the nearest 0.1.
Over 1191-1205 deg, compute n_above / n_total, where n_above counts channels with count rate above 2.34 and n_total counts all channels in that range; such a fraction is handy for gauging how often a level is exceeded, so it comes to 1.0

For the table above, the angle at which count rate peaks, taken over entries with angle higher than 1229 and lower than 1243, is 1230.0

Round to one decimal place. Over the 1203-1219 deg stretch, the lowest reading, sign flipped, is -2.3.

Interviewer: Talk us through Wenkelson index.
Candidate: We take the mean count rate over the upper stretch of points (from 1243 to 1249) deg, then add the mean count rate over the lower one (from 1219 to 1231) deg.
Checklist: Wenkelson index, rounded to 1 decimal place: 3.0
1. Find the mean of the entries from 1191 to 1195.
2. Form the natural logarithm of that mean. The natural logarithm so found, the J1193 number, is 0.99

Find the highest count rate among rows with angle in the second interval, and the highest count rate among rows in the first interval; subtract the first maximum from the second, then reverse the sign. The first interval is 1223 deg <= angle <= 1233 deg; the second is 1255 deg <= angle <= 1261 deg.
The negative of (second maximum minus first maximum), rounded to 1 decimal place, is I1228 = -1.1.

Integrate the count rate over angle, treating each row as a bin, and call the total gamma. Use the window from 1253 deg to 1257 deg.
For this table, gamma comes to 10.5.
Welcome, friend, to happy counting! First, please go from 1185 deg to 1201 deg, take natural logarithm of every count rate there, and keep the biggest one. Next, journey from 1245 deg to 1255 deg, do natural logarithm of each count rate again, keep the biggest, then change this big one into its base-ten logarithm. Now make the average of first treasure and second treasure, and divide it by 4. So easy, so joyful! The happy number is 0.127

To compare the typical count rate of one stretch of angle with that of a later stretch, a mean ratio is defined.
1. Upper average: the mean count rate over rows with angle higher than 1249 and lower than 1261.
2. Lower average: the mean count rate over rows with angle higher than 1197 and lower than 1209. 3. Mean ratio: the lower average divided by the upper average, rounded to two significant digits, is 1.0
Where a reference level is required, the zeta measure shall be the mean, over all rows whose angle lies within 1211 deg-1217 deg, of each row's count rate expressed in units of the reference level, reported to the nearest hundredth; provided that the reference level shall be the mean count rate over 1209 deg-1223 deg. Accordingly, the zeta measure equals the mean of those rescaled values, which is 1.04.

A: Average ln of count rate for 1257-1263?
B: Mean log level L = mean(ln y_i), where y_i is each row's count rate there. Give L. 1.0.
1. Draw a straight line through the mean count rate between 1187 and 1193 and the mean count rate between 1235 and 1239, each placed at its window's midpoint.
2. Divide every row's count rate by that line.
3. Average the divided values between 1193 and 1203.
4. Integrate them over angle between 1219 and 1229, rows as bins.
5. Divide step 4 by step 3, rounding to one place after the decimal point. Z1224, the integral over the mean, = 12.7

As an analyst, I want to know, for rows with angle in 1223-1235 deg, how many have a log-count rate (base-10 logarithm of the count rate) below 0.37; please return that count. 6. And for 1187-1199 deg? 0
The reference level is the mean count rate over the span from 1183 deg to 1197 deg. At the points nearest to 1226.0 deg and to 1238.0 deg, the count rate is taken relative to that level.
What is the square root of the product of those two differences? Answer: 1.6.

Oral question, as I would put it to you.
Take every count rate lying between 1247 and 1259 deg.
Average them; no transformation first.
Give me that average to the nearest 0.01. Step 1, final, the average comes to 2.30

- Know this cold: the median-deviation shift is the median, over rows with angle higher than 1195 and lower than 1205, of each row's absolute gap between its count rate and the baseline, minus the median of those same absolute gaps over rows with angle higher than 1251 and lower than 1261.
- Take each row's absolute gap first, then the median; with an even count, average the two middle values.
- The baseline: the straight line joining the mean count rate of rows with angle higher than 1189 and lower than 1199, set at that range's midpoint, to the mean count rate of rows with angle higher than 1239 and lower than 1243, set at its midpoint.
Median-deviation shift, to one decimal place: -2.6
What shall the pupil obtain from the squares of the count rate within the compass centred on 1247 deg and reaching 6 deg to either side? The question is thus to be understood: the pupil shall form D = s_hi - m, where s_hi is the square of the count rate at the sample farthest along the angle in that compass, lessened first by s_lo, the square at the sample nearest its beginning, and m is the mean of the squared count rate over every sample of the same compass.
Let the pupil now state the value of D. 2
